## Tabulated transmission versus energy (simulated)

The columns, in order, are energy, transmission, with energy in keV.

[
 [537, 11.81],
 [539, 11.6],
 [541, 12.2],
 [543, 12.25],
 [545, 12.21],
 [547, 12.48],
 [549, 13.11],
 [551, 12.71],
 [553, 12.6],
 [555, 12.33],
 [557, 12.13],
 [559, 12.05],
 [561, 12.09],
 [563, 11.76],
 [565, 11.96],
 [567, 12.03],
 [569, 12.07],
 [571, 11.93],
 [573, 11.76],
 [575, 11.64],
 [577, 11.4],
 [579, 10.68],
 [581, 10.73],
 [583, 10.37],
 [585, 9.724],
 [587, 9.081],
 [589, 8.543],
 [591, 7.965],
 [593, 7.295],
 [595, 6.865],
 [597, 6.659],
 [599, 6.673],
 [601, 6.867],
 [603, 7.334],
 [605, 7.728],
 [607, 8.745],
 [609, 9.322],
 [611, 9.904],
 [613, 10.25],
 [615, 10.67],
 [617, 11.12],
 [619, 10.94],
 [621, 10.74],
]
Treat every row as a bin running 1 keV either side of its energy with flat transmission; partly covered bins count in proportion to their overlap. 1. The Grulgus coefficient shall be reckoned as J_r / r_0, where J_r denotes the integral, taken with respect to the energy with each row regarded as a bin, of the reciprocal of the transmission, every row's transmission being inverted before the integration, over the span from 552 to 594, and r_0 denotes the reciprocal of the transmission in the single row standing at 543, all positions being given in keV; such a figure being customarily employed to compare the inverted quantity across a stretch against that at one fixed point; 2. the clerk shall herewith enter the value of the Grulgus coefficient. 48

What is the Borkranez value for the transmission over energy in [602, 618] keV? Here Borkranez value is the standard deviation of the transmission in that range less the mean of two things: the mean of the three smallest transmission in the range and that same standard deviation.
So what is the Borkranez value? -3.3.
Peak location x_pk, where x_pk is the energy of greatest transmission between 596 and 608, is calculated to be 607 keV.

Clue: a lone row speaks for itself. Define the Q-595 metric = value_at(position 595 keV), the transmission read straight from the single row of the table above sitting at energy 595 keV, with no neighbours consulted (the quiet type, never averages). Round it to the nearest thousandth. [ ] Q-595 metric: 6.865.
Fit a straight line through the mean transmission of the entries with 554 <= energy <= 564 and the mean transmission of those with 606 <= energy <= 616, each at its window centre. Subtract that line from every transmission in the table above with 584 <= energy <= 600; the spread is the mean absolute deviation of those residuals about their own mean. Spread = 0.8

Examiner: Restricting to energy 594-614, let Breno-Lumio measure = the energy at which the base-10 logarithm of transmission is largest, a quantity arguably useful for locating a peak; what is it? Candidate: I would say 613 keV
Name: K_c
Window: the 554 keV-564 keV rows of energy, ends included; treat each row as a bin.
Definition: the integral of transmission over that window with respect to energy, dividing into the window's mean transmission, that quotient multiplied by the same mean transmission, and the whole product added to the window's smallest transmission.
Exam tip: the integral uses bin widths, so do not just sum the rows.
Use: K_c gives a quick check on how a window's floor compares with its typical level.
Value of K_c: 13.0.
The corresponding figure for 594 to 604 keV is 7.3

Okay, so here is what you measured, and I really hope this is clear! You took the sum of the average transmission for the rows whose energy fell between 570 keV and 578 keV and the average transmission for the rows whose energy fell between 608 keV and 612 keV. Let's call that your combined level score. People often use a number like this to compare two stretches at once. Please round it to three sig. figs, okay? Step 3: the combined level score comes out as 21.3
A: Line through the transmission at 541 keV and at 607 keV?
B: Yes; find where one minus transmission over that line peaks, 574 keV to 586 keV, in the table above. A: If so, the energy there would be 585 keV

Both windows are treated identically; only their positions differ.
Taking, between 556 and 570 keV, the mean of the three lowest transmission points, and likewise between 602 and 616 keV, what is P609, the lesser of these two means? 7.9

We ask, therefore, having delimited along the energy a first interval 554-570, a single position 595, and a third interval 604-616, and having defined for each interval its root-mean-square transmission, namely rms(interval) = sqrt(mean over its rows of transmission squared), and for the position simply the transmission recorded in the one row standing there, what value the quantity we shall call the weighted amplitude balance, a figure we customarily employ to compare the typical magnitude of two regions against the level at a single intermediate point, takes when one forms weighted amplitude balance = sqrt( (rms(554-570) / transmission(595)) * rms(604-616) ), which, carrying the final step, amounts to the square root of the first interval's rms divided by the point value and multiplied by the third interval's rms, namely 4.08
